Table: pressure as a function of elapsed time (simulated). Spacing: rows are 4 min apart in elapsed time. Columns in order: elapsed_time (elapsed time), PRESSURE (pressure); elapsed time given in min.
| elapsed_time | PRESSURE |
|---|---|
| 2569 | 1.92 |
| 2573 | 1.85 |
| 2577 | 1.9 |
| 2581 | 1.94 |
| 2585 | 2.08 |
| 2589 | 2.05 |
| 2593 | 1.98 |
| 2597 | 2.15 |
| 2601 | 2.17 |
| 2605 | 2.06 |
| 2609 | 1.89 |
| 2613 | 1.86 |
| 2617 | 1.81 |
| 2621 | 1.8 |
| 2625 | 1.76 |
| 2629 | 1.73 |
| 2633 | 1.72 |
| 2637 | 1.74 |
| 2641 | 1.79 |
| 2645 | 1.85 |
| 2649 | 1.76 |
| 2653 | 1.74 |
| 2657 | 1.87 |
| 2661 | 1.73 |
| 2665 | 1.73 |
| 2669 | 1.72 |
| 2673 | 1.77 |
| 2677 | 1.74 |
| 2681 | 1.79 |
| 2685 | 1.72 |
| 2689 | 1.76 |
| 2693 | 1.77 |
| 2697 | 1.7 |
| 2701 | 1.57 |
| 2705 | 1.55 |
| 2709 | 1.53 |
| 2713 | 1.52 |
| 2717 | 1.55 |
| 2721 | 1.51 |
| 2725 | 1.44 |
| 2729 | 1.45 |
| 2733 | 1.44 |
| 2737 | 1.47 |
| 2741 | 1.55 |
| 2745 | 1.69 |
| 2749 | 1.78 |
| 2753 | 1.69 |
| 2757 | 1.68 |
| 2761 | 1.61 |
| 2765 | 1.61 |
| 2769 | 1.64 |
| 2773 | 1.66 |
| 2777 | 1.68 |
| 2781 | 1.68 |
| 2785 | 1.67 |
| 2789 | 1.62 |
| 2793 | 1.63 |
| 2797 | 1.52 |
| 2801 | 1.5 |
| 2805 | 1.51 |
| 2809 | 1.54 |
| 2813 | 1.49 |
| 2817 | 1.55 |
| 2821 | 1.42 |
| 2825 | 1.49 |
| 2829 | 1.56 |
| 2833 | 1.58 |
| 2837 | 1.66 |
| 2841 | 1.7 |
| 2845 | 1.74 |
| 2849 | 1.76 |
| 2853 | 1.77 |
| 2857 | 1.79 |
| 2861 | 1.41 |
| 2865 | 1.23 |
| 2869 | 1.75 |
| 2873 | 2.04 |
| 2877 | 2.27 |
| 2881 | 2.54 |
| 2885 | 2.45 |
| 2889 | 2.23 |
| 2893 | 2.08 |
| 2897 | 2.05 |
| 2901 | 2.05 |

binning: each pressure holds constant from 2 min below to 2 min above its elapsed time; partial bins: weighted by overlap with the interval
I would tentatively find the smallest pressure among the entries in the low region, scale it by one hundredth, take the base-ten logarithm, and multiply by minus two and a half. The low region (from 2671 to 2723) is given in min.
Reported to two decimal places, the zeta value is 4.55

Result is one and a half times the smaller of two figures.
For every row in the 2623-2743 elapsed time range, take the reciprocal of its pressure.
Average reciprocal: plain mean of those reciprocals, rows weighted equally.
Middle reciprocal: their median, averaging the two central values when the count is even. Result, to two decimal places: 0.87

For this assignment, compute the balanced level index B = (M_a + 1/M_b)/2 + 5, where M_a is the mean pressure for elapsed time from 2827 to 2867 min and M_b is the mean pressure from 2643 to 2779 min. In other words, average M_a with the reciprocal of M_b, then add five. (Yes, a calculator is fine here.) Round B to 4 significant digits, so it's 6.112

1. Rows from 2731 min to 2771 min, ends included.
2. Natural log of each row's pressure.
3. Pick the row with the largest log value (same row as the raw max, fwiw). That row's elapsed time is 2749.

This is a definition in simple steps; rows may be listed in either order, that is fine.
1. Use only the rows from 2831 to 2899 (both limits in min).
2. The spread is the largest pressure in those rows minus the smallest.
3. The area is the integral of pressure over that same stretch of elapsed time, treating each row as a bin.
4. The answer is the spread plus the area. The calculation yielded 130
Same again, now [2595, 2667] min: 133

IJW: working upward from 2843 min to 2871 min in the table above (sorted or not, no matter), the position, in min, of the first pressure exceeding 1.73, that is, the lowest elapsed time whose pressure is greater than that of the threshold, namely 2845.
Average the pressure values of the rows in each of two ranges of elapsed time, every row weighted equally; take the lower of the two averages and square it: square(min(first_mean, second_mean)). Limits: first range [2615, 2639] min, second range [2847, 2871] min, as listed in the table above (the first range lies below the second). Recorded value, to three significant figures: 2.62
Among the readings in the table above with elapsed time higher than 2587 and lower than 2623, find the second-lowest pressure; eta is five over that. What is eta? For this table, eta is 2.8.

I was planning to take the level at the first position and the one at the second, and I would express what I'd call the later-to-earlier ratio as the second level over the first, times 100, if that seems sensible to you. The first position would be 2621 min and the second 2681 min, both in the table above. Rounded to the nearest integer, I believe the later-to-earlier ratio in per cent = 99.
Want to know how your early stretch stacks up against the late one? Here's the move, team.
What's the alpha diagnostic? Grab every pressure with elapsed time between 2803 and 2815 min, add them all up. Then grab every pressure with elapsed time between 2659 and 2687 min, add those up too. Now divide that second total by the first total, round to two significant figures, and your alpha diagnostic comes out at 2.7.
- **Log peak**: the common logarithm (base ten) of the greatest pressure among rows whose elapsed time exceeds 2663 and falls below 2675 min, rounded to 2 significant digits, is 0.25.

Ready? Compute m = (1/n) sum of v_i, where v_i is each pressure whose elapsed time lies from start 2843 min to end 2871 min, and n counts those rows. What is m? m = 1.64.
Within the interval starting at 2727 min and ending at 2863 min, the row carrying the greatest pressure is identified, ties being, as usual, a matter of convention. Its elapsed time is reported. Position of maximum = 2857 min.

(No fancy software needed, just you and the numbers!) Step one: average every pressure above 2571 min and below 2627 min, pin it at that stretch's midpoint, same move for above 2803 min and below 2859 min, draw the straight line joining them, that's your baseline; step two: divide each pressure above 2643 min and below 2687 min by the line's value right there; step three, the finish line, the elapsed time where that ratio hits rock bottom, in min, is 2653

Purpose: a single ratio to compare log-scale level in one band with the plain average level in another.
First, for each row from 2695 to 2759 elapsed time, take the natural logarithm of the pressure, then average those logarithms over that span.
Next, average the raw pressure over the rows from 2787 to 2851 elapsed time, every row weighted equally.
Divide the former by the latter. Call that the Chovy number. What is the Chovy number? 0.28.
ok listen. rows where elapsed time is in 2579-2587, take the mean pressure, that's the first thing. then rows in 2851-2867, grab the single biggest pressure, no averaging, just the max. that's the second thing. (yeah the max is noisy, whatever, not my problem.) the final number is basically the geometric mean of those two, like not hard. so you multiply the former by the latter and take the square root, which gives 1.90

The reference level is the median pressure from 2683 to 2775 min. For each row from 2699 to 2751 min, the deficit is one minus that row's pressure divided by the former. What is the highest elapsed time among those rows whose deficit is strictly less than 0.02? 2749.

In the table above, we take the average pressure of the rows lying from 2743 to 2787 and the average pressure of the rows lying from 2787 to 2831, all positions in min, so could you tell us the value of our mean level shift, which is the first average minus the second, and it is 0.14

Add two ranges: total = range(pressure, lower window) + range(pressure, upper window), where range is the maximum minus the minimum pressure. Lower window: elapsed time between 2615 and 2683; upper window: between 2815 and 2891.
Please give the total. 1.5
